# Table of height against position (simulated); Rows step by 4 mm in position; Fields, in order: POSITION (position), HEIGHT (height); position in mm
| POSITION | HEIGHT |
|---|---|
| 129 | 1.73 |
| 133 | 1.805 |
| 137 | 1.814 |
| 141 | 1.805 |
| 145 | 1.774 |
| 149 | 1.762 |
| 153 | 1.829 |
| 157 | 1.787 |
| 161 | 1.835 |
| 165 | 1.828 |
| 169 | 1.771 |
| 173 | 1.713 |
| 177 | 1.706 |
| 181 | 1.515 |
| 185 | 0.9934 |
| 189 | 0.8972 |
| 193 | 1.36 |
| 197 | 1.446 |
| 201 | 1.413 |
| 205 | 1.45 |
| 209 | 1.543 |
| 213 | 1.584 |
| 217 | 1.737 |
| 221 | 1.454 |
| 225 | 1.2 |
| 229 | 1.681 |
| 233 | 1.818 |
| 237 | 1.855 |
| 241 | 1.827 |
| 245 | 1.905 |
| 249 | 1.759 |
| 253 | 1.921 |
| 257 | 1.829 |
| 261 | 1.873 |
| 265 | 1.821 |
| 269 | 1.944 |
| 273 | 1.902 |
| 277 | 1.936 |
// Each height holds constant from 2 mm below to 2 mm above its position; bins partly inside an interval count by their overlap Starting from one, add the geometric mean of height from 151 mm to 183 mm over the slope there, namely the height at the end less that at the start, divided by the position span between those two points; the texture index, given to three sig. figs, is -155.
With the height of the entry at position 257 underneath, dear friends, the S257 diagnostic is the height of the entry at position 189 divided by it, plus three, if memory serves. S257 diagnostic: 3.49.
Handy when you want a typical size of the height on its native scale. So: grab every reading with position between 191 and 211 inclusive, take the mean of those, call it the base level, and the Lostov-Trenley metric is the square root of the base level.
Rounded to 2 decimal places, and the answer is 1.20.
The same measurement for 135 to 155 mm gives 1.34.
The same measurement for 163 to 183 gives 1.31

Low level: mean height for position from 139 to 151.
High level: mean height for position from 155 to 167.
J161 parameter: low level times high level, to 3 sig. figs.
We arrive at 3.23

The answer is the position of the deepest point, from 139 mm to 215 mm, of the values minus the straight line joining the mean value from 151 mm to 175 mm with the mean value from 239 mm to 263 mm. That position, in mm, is 189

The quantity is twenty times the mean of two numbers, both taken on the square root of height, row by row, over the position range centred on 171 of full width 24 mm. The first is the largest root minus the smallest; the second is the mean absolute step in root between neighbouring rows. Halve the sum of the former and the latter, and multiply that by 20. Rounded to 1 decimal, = 1.5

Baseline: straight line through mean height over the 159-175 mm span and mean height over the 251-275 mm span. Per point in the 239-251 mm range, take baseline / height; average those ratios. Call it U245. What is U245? 1.0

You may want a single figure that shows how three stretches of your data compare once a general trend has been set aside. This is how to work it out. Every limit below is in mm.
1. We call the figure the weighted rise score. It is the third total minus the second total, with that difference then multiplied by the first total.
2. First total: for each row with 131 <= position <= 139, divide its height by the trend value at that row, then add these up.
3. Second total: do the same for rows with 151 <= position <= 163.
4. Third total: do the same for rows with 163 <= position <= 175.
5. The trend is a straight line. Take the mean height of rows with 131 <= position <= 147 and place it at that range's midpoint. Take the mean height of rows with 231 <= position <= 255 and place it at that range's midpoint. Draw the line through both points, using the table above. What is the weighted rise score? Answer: -0.2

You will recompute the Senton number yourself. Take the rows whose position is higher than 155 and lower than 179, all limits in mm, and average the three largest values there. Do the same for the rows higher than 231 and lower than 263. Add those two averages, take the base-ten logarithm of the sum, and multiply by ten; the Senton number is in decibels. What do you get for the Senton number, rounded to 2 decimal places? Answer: 5.70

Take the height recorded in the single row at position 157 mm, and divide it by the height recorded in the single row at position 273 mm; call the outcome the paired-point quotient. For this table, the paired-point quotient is 0.94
